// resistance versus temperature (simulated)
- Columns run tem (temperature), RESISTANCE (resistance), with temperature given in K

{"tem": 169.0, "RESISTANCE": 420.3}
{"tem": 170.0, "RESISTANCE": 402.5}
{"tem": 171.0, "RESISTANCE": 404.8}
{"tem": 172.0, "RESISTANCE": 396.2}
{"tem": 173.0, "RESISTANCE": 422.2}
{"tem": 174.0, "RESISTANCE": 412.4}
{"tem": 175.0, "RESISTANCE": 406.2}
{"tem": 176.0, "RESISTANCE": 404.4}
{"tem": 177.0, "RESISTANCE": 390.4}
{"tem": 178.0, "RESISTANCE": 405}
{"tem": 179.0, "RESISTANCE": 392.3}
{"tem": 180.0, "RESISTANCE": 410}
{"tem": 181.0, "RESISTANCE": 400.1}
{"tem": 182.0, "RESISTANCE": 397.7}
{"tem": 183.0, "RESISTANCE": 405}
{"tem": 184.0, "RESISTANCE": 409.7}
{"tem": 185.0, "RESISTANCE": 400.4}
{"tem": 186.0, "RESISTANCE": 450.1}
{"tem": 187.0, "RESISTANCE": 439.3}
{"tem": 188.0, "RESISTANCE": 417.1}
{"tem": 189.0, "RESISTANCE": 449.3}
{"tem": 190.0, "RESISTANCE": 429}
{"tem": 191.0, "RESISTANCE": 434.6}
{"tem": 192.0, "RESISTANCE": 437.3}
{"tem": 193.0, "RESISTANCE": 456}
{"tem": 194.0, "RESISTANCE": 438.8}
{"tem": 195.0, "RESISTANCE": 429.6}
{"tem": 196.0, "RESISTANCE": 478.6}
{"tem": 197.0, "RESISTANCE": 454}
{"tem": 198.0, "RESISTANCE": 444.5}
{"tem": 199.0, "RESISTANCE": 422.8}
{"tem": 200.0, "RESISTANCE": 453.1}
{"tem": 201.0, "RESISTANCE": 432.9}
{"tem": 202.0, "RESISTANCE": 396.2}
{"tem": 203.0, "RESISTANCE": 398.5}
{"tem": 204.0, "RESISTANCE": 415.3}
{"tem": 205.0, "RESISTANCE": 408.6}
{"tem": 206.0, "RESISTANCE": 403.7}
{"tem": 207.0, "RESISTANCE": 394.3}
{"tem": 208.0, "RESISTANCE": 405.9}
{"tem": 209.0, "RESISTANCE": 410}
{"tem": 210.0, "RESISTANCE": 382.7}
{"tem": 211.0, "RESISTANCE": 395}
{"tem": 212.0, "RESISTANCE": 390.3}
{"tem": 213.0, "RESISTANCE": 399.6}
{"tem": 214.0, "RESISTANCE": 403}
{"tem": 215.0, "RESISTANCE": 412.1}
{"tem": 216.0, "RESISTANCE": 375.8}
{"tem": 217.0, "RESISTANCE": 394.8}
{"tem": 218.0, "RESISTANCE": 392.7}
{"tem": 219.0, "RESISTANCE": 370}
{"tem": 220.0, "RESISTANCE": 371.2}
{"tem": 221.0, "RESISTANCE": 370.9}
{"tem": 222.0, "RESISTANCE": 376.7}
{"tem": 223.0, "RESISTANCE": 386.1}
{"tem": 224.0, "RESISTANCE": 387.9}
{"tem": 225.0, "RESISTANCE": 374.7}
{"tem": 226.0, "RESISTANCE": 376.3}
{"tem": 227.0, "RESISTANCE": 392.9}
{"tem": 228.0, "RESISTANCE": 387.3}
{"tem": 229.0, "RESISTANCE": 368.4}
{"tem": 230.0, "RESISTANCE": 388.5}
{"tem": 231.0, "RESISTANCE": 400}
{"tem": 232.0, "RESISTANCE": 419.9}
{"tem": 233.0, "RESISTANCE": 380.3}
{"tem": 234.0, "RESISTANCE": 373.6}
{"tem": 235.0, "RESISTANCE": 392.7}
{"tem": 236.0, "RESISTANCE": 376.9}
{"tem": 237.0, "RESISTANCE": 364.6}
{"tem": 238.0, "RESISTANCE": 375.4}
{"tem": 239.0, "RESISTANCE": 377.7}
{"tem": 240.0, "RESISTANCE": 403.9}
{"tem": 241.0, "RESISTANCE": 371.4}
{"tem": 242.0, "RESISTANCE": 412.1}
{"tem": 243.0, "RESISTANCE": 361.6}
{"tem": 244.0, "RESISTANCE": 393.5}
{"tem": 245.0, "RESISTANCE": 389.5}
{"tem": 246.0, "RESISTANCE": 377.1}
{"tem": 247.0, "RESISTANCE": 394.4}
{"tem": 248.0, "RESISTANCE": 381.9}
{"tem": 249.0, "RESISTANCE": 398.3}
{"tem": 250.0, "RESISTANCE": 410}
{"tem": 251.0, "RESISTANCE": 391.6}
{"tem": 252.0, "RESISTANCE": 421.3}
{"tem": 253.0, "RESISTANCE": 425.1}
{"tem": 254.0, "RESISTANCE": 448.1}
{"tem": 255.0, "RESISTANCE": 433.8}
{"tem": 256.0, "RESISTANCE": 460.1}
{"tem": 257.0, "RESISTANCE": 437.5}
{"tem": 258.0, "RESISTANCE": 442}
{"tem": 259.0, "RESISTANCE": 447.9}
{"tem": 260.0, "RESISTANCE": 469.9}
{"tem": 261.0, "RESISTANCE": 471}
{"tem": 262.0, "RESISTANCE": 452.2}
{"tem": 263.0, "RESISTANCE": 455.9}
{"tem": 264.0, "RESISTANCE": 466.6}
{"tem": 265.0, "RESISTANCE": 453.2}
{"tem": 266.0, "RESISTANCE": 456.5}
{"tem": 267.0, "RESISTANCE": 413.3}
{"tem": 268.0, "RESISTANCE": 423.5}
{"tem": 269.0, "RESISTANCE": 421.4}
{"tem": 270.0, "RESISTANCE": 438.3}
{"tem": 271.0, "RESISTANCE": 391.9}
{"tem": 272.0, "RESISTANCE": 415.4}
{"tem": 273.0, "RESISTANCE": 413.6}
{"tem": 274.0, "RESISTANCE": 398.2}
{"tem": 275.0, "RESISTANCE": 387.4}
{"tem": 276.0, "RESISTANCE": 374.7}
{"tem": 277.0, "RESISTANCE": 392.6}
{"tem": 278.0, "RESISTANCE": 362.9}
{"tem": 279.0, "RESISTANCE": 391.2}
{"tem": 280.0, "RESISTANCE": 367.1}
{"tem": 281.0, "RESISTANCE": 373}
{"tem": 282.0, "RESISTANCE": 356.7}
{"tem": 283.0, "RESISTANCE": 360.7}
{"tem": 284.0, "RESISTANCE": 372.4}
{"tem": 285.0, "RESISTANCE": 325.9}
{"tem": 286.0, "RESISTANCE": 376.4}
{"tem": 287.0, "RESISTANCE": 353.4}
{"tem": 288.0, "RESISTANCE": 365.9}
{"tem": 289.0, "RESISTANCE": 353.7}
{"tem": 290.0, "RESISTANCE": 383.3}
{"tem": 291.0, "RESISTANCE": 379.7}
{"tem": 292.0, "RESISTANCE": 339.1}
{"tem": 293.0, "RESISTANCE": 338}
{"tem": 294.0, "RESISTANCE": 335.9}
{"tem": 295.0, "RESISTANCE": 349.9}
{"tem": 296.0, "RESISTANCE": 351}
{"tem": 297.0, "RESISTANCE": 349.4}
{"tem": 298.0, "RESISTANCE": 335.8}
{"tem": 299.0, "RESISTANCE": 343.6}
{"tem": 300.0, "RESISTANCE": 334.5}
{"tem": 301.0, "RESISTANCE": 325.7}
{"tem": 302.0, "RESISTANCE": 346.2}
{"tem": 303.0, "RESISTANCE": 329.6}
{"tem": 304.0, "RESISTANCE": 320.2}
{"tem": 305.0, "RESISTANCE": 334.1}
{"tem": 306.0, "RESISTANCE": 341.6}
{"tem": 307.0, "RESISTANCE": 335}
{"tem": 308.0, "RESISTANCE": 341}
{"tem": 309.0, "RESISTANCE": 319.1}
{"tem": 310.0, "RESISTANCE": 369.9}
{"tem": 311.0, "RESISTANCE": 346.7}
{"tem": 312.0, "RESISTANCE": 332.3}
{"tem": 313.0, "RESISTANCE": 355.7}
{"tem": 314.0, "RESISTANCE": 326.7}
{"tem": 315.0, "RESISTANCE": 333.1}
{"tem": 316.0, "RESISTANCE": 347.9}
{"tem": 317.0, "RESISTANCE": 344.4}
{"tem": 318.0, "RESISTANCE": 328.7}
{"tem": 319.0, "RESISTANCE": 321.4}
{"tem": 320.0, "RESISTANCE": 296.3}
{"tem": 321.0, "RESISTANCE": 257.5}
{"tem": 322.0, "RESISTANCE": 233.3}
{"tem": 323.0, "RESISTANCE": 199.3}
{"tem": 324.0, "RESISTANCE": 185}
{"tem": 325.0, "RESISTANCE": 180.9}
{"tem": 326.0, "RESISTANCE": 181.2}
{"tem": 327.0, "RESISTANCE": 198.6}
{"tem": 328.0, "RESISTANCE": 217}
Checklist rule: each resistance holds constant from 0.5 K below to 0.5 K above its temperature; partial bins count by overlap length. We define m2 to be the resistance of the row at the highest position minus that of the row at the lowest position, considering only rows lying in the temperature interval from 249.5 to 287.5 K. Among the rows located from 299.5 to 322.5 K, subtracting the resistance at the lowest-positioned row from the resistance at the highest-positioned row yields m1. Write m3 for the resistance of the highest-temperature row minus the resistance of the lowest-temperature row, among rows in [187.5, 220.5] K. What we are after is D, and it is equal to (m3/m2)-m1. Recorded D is 102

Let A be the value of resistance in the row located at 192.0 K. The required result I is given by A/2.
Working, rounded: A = 437.3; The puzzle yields 219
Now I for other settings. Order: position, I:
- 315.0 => 167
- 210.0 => 191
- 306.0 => 171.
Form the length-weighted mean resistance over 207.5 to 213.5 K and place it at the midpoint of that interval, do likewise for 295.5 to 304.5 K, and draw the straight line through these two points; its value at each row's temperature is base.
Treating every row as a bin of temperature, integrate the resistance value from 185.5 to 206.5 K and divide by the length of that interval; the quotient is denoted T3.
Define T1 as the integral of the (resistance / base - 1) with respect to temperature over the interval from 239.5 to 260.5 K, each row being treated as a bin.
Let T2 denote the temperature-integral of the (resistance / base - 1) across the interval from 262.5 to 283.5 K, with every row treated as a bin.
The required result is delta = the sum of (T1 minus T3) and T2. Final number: -427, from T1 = 2.4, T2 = 2.9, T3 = 433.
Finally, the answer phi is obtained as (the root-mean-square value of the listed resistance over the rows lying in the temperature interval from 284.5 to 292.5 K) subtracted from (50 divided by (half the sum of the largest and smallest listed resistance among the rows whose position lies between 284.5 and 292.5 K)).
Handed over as -360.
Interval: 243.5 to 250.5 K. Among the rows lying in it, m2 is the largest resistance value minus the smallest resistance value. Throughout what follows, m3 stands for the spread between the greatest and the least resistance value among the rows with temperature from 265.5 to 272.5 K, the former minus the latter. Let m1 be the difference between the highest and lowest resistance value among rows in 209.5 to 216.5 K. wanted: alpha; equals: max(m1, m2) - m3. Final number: -28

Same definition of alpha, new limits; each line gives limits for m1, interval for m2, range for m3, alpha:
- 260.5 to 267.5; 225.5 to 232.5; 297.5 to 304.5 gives 32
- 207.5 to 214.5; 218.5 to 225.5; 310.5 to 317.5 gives -2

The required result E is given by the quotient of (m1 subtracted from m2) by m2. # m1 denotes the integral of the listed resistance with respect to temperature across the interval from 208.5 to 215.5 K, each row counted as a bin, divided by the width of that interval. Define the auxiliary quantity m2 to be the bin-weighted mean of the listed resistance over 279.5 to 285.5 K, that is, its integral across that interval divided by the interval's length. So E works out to -0.11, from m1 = 399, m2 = 359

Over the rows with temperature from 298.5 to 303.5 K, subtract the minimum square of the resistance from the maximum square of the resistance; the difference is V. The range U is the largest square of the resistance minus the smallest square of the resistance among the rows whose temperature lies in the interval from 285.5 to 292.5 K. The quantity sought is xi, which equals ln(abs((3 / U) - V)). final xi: 9.5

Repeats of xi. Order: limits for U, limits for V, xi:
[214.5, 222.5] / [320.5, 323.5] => 10.2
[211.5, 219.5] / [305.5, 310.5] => 10.5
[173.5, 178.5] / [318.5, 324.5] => 11.1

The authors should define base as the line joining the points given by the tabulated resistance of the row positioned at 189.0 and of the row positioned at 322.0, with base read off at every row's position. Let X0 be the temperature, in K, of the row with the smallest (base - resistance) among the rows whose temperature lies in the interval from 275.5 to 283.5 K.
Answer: 279.0 K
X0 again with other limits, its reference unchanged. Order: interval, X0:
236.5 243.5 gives 242.0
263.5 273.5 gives 264.0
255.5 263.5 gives 261.0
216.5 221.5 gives 217.0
